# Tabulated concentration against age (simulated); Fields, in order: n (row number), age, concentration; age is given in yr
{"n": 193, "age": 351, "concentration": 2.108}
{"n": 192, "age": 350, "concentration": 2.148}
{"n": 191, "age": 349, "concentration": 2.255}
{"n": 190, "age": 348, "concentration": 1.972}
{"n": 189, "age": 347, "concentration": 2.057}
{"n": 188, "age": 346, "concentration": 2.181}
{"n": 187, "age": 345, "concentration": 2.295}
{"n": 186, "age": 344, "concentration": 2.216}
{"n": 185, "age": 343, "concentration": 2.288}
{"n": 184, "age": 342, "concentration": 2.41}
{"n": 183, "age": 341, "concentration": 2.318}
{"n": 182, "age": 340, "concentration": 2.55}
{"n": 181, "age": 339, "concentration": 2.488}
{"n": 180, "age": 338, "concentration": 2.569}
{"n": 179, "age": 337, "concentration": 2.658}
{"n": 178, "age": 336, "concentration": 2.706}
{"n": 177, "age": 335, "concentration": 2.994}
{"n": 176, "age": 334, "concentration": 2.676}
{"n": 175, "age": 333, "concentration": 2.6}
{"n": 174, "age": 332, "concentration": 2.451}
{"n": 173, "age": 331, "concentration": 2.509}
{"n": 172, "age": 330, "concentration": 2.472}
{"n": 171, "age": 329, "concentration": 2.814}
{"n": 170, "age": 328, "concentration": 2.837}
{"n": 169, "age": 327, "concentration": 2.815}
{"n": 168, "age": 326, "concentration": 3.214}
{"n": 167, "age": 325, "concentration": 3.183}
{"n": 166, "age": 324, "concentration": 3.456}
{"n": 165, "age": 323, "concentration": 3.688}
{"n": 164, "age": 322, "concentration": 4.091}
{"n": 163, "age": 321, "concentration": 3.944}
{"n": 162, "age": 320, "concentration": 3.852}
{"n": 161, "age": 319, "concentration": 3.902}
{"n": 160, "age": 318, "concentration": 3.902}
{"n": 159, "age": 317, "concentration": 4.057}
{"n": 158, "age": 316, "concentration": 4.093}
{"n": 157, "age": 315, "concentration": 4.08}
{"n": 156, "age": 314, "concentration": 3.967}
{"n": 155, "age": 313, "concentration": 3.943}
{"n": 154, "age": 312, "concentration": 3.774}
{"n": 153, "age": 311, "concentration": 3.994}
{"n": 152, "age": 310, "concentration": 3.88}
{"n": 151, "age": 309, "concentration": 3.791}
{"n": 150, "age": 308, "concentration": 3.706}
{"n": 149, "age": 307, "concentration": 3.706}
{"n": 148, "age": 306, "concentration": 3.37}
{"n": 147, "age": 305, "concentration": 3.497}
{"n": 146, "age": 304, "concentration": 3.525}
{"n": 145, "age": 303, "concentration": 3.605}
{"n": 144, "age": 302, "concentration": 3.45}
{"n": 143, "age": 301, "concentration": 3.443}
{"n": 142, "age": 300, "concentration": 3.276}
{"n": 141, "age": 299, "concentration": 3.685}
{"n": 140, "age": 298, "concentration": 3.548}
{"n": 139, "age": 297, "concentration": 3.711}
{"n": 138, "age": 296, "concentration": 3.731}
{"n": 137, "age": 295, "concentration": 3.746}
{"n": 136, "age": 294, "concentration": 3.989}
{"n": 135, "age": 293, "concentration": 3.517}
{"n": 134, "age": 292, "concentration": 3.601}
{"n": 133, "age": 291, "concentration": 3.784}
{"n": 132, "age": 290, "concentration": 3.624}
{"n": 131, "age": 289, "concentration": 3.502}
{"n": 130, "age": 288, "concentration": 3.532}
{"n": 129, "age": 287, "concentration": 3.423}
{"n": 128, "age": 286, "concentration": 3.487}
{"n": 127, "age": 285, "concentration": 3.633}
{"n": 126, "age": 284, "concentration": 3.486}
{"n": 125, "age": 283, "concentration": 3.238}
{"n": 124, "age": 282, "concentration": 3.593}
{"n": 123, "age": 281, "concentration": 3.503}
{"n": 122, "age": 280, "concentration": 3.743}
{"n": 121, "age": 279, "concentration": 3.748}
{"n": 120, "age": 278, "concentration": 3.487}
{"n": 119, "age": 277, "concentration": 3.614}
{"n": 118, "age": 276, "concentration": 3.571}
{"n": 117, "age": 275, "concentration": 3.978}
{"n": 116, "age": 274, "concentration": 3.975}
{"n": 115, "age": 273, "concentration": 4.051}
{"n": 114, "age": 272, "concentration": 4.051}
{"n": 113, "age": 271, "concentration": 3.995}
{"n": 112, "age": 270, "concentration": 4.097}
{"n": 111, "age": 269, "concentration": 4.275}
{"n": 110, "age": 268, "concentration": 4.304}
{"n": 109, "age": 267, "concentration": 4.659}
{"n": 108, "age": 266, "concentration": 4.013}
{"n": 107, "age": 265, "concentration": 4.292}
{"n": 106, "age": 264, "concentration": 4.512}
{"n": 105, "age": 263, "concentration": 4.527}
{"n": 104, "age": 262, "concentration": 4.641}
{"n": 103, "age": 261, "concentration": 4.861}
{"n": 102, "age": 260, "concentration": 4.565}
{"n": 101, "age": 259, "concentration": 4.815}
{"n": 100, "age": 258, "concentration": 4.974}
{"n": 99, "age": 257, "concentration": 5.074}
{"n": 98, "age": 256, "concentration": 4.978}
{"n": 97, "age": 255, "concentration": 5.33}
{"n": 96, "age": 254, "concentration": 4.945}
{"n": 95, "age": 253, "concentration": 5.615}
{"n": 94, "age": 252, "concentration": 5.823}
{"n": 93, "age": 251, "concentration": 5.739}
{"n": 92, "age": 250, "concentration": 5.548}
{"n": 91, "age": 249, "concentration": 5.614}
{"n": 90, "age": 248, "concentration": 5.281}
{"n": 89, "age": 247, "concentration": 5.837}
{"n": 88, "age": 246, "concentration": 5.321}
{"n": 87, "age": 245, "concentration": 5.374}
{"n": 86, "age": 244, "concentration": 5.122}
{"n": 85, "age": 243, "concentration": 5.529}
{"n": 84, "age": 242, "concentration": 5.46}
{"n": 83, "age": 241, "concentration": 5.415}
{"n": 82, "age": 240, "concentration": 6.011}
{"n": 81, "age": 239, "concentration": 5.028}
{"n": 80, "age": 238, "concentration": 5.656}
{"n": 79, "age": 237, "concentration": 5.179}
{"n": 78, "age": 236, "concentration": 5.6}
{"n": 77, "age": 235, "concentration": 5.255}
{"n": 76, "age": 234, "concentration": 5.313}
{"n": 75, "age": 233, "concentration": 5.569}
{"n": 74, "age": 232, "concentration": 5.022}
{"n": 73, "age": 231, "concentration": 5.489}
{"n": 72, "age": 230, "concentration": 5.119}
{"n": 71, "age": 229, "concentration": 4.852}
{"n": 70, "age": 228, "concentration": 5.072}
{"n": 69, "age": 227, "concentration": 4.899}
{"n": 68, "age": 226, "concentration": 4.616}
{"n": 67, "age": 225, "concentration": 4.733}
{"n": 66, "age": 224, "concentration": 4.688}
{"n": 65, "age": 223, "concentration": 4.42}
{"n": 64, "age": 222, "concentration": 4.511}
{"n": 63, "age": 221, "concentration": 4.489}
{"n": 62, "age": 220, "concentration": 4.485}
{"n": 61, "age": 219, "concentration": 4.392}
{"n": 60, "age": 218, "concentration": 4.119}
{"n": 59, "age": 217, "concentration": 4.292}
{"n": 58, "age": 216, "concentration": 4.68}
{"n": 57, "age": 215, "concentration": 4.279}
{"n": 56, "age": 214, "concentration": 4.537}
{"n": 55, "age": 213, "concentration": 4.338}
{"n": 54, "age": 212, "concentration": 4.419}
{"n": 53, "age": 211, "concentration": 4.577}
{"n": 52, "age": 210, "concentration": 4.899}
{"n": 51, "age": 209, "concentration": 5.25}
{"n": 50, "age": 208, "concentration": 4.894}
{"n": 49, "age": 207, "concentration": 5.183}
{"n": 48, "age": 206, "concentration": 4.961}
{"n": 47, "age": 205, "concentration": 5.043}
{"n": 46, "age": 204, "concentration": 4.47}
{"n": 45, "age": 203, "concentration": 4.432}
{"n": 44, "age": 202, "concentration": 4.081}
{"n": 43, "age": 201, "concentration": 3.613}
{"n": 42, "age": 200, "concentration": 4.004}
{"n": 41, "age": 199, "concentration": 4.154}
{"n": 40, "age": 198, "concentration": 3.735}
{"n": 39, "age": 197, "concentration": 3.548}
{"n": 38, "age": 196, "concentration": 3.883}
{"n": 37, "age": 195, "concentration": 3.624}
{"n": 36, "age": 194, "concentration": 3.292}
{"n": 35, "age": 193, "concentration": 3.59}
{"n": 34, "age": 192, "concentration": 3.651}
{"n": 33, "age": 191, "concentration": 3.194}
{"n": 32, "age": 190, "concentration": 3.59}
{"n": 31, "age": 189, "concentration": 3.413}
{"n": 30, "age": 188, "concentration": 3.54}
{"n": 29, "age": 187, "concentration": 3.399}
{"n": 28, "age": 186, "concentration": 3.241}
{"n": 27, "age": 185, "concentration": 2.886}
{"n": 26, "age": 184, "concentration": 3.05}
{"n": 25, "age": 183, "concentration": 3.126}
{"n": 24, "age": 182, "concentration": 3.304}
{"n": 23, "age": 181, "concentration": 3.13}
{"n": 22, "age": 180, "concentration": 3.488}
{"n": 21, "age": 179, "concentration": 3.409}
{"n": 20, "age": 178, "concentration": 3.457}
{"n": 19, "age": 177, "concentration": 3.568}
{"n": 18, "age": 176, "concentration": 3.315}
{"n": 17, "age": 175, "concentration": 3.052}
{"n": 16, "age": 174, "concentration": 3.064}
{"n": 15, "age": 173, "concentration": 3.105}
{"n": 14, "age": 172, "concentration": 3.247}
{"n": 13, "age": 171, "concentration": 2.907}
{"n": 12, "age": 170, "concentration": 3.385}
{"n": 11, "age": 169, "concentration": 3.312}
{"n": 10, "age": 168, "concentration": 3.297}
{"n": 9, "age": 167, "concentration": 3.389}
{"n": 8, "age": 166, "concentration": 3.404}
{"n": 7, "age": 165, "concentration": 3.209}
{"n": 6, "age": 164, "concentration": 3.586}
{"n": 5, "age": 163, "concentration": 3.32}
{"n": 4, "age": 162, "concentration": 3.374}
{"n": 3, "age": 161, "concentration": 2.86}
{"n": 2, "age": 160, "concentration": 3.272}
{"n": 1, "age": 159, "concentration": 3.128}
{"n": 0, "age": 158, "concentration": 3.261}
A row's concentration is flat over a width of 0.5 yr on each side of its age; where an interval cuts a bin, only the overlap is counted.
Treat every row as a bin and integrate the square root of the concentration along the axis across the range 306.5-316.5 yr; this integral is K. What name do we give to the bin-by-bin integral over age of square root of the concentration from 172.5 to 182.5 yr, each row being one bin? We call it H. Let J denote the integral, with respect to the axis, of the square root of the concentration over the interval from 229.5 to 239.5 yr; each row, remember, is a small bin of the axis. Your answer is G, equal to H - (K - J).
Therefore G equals 21.5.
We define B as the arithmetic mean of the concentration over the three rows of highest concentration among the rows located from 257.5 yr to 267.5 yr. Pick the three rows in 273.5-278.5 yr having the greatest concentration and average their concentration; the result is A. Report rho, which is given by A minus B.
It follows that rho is -1.0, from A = 3.9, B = 4.9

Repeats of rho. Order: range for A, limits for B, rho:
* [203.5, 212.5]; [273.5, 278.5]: 1.3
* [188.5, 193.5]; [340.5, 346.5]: 1.3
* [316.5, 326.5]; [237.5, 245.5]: -1.7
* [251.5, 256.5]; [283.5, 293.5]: 1.9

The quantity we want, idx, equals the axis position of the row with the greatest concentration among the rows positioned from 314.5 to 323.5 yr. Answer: 316 yr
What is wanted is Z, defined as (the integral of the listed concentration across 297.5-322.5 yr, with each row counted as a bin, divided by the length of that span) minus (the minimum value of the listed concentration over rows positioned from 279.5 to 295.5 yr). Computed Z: 0.5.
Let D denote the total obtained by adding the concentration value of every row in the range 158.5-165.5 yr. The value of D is 23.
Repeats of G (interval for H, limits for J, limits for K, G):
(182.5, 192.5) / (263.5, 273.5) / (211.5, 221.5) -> 17.7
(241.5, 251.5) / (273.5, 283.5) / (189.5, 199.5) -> 23.5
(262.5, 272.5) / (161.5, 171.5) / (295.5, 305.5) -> 20.0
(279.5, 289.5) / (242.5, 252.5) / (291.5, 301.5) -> 23.2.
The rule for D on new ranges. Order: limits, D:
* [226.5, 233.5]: 36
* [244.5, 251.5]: 39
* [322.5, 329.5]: 22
